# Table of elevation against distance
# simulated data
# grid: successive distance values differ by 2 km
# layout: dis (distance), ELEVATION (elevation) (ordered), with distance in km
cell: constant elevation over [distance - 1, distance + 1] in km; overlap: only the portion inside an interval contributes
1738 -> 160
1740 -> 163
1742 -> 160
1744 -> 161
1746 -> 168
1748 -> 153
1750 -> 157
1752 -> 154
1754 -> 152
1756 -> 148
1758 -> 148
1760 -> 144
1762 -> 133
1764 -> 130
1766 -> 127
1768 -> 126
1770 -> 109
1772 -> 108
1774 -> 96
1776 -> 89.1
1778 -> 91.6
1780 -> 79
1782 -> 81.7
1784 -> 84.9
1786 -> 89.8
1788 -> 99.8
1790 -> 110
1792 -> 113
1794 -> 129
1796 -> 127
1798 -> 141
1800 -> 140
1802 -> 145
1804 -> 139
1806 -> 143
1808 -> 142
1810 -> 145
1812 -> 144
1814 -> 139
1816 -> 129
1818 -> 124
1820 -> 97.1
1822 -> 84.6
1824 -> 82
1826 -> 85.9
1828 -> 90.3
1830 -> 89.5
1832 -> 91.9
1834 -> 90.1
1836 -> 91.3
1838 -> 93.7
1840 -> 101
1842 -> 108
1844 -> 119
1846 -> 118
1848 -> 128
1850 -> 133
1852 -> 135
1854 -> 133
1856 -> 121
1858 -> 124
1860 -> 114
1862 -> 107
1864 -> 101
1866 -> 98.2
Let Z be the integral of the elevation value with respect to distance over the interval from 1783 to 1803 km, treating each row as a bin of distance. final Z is 2359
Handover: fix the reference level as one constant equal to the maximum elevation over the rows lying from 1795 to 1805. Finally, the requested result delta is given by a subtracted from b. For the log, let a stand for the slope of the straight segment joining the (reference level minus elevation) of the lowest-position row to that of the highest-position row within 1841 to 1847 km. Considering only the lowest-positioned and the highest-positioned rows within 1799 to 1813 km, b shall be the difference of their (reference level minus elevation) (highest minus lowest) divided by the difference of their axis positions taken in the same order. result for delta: 2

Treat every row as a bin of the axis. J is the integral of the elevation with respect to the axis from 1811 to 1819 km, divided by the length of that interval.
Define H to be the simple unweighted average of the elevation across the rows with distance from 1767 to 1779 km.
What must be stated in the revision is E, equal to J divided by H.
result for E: 1.3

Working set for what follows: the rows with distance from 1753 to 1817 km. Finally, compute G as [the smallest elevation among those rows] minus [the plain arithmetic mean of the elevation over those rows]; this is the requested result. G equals -44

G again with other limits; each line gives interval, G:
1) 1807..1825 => -39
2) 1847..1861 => -13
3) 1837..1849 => -18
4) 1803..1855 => -32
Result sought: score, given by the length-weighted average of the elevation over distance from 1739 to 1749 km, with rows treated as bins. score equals 161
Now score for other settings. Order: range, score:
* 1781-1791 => 93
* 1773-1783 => 87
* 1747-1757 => 153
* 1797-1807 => 142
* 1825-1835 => 90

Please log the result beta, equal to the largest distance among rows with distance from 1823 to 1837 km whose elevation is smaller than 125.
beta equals 1836 km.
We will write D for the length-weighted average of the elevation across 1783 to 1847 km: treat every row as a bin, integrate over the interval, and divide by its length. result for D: 113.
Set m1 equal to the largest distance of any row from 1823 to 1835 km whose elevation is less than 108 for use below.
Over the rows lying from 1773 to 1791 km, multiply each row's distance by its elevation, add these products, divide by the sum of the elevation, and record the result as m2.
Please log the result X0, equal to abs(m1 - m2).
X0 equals 51.8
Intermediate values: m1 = 1834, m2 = 1782.2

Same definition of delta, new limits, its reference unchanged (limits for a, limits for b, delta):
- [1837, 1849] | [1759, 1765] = 7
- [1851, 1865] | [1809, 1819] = 0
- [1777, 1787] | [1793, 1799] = -3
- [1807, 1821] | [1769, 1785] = -2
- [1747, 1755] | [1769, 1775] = 3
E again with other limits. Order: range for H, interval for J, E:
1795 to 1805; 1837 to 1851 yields 0.8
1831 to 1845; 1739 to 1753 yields 1.6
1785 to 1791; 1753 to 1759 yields 1.5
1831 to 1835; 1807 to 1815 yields 1.6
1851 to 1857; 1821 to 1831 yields 0.7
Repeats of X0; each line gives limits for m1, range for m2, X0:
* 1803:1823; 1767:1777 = 50.3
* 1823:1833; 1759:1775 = 65.5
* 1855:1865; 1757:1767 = 102.2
